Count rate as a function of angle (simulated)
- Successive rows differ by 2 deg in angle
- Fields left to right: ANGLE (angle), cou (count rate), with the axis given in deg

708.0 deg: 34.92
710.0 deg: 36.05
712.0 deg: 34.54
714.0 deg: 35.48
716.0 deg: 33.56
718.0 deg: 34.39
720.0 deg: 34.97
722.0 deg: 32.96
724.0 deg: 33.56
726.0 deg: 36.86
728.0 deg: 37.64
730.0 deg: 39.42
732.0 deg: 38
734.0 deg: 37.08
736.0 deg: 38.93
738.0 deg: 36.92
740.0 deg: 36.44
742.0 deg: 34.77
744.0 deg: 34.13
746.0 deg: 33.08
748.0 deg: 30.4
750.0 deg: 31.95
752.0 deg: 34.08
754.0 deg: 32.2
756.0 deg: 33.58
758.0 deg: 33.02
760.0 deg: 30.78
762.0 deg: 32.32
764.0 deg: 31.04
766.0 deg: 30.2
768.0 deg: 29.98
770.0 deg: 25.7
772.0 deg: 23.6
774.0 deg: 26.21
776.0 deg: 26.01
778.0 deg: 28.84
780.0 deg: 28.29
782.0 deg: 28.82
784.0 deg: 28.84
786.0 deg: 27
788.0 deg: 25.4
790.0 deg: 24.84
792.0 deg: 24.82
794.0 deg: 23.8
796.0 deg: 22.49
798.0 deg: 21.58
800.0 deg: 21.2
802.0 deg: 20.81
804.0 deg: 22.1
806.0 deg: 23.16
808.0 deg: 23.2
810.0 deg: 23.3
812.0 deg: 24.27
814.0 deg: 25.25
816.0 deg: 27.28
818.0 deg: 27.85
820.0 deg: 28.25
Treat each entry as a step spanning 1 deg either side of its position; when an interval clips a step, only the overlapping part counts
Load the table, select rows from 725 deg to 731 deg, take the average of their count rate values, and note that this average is 38.0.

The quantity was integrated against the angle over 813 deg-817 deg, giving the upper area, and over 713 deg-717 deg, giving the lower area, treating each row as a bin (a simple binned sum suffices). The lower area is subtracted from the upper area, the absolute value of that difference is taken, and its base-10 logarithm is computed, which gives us 1.5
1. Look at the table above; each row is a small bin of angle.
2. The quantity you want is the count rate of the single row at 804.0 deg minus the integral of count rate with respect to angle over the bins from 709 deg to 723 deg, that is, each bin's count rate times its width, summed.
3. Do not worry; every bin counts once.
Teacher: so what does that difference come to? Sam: -462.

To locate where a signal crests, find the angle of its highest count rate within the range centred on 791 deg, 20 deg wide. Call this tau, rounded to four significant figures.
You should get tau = 784.0 deg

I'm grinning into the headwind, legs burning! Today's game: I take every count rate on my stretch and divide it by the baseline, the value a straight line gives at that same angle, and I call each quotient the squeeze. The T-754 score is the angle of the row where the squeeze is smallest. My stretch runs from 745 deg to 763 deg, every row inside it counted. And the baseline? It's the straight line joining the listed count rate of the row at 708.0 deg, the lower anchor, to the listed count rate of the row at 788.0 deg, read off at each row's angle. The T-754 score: 748.0 deg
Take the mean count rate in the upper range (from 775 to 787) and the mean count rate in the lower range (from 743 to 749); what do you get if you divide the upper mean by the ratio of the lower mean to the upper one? 24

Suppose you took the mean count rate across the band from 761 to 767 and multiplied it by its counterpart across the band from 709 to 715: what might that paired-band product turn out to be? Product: 1103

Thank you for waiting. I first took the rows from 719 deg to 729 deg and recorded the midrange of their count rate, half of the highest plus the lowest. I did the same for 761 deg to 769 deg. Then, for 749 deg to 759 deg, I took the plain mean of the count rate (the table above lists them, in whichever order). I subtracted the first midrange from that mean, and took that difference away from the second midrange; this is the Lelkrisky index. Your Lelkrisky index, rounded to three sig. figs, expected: 33.5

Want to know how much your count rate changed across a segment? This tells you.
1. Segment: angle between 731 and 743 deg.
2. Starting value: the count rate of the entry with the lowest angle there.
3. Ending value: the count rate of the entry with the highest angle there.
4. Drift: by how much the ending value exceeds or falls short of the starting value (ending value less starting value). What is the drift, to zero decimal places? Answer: -3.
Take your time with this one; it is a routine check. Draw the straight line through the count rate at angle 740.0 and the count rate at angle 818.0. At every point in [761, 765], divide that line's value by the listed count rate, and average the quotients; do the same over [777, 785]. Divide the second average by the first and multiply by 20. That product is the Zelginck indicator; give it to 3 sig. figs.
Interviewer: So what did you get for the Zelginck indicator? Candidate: 20.8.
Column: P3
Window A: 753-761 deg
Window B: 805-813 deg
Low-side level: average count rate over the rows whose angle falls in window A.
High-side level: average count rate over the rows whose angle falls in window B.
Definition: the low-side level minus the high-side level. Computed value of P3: 8.9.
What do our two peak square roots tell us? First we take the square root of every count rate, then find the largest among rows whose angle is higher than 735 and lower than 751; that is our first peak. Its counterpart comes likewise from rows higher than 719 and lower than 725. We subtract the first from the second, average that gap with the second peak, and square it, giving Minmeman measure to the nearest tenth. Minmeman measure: 7.8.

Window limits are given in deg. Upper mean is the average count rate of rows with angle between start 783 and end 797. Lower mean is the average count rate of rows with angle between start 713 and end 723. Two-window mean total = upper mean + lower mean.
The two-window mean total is 60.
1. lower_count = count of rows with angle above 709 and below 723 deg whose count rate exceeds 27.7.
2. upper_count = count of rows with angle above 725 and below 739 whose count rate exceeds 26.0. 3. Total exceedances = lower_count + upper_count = 14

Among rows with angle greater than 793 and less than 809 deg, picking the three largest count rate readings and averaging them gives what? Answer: 23.4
